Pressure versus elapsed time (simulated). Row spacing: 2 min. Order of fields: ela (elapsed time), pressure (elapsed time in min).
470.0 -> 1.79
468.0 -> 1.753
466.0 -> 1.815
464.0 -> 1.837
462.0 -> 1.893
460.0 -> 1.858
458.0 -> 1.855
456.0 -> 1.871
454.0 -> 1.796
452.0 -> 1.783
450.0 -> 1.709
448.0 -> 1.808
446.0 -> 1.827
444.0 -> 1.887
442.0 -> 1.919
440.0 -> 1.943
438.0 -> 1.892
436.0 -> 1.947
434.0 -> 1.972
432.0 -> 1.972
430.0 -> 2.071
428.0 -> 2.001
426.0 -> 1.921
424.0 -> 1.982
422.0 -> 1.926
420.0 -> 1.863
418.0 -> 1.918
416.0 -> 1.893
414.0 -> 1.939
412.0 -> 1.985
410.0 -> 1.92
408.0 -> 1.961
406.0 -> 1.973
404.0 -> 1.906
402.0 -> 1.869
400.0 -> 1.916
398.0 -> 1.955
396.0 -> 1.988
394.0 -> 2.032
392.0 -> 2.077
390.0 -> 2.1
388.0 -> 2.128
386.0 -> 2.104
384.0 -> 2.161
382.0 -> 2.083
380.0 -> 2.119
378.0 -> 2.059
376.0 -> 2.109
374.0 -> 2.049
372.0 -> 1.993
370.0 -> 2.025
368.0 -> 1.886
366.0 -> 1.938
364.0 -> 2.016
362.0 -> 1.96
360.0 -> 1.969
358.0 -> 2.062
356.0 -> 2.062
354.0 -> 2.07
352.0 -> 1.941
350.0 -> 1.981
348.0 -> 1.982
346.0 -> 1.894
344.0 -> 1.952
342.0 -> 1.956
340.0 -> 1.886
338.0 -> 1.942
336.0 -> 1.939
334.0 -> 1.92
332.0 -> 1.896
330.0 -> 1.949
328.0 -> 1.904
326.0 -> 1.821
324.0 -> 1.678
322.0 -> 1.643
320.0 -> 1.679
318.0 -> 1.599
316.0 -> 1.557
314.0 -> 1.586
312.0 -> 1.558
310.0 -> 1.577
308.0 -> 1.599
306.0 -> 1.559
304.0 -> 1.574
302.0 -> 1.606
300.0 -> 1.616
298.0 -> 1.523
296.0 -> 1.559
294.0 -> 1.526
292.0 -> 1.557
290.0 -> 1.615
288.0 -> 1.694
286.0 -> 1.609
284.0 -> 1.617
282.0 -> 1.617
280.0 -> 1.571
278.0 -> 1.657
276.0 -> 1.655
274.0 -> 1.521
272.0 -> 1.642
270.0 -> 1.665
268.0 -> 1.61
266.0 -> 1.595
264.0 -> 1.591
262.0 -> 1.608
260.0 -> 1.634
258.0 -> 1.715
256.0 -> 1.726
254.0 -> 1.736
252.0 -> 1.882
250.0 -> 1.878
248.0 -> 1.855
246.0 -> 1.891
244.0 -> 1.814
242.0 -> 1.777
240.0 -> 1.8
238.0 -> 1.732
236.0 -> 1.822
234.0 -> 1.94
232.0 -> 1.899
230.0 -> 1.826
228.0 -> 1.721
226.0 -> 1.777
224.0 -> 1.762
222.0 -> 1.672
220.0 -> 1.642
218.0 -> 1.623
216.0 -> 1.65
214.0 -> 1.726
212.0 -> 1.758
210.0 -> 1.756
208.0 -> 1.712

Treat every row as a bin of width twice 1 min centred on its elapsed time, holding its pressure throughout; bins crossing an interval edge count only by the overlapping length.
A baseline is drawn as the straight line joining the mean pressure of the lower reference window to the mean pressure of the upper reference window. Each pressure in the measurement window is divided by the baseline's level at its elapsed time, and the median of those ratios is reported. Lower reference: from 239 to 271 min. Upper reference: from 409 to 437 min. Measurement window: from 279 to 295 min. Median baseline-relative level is 0.91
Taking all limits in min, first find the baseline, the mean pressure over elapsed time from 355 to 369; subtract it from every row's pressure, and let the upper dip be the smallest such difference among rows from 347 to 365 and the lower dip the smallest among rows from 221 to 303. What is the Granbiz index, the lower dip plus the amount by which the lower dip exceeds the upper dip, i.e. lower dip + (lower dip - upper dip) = -0.9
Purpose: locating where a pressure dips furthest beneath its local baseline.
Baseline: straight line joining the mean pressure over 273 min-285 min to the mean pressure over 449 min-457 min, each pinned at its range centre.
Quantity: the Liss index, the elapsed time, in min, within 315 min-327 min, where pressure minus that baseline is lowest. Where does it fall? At 316.0 min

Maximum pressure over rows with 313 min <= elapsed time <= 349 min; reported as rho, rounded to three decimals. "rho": 1.982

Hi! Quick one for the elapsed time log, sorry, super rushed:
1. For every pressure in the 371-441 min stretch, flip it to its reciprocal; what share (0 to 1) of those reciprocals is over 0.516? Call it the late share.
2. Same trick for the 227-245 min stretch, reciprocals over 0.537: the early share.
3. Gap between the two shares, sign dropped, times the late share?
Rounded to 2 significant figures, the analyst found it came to 0.14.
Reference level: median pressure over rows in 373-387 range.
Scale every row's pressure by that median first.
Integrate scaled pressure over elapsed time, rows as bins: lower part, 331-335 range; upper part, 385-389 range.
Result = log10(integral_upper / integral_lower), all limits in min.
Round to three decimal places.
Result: 0.045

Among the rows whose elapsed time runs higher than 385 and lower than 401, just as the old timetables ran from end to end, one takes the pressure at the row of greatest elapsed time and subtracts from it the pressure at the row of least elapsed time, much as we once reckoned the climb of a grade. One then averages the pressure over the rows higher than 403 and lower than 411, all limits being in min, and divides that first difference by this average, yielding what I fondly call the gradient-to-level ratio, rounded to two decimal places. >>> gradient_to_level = -0.10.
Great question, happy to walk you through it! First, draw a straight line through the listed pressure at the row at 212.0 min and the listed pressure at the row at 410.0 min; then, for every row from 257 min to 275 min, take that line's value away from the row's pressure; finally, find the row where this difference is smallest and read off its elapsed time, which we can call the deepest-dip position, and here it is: 274.0 min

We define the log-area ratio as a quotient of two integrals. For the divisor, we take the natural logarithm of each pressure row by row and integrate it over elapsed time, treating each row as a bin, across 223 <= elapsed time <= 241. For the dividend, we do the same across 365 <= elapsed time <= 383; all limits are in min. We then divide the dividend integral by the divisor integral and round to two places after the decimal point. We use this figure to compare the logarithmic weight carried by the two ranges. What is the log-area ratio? 1.19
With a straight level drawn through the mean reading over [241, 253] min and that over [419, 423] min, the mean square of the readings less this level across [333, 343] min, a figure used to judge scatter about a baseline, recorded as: 0.00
